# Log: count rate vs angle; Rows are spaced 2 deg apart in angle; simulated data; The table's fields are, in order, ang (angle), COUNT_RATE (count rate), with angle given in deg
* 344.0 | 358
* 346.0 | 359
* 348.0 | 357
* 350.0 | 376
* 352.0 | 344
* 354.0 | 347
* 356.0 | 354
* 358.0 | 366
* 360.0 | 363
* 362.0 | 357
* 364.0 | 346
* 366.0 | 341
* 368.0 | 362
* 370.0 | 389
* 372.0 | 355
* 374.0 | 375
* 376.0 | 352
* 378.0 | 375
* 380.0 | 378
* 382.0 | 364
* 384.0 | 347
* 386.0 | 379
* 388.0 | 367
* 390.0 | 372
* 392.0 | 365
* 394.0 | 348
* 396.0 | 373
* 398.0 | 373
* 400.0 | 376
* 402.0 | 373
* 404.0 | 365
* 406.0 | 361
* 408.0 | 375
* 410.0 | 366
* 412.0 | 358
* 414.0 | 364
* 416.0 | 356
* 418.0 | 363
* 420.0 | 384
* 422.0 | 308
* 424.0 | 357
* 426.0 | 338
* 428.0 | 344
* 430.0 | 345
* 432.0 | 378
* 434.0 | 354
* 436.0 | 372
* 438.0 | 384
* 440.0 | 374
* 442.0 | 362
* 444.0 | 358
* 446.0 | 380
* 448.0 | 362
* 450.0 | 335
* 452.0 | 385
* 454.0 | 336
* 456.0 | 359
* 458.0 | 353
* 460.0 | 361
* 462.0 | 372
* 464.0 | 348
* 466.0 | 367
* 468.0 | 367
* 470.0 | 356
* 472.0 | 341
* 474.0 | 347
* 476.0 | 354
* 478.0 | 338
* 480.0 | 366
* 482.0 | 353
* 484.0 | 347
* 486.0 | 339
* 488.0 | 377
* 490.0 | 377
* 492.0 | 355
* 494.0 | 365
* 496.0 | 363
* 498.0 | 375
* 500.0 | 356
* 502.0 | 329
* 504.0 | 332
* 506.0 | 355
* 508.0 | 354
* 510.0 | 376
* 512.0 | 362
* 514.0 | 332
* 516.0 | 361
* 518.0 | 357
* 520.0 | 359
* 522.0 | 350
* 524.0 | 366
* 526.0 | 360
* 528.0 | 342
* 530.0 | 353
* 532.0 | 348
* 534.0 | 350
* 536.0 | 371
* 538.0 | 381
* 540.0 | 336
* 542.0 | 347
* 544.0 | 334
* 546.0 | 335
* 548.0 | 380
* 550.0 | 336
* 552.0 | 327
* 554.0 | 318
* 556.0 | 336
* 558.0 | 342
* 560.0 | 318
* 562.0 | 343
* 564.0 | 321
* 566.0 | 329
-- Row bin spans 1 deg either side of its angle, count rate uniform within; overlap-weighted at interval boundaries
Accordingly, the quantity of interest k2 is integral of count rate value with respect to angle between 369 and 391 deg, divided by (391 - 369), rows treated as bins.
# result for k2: 368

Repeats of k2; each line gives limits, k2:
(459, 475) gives 357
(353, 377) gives 359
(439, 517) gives 357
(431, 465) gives 363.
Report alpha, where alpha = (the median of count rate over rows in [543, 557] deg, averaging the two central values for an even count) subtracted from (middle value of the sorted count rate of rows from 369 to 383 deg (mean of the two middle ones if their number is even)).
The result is 40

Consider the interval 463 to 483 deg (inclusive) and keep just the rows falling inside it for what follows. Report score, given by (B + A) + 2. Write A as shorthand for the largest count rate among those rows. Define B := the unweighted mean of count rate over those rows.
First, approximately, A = 367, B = 354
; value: 723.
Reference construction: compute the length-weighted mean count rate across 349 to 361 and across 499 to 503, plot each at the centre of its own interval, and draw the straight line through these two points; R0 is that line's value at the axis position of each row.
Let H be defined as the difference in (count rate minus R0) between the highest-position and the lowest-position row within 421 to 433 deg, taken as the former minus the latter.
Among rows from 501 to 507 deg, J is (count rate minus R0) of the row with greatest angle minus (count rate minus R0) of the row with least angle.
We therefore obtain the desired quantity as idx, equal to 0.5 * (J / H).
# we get 0.19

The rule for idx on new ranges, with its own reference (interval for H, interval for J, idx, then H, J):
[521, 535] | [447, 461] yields 0.12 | 1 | 0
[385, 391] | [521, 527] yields -0.79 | -7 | 10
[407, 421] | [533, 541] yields -0.65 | 10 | -13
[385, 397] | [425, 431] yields -0.76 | -5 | 7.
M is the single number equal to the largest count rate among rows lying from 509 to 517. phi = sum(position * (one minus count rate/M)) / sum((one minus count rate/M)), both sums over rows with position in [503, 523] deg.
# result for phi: 512.4 deg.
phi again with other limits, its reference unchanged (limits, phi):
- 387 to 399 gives 392.7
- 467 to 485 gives 476.4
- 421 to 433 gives 425.3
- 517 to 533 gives 525.7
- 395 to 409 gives 403.6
